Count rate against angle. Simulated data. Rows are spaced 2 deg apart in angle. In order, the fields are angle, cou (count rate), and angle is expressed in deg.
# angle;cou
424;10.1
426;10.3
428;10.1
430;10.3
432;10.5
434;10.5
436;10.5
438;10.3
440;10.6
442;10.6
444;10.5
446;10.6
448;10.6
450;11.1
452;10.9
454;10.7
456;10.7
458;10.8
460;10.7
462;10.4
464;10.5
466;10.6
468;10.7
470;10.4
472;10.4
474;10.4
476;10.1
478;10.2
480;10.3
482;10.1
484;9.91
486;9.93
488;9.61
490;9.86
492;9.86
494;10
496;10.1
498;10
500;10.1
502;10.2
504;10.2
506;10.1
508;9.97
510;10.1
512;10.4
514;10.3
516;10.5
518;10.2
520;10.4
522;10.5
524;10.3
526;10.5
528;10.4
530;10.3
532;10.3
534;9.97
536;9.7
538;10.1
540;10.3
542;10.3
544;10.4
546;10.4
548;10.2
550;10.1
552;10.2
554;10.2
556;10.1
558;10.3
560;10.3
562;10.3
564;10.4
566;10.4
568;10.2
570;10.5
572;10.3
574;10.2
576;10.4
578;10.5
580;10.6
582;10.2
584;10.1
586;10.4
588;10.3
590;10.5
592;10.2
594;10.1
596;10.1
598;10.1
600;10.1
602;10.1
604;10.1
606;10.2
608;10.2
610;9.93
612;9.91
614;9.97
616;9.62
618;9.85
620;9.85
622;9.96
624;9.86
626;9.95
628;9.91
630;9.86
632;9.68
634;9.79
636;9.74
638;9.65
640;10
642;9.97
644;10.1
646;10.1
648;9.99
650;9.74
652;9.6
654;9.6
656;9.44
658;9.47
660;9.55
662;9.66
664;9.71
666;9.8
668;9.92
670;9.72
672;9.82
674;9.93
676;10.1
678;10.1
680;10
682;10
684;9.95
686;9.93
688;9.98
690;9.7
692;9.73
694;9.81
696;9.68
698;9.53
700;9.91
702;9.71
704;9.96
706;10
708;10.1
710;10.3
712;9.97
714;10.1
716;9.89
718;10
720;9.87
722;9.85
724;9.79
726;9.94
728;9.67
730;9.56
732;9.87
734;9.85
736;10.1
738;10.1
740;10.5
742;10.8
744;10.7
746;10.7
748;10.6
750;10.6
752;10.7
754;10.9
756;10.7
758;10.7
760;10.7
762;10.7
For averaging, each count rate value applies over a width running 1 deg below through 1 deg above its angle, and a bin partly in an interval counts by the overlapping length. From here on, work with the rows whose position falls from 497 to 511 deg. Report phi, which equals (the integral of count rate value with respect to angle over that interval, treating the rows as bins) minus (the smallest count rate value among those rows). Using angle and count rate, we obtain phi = 131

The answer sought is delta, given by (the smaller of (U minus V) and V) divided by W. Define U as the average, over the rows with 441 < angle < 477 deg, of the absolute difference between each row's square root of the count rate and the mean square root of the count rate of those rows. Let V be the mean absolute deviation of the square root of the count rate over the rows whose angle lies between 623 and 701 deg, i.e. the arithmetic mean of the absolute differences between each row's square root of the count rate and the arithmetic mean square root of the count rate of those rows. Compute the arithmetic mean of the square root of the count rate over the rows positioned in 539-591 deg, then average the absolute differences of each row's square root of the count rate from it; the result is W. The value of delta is 0.0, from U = 0.025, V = 0.024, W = 0.017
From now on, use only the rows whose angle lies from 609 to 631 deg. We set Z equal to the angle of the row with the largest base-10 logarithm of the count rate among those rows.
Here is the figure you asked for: 614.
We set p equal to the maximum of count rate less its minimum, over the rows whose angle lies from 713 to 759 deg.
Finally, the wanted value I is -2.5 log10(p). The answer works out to -0.3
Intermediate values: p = 1.34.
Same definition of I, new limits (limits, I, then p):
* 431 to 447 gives 1.3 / 0.30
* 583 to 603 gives 1.0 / 0.40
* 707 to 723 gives 0.9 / 0.45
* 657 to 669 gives 0.9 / 0.45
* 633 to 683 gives 0.5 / 0.66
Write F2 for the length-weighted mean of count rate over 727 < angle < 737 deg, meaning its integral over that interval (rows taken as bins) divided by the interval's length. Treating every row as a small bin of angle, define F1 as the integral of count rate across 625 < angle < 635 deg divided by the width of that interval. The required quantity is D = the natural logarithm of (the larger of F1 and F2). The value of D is 2.29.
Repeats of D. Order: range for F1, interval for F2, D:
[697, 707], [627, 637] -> 2.28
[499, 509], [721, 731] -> 2.31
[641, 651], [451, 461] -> 2.38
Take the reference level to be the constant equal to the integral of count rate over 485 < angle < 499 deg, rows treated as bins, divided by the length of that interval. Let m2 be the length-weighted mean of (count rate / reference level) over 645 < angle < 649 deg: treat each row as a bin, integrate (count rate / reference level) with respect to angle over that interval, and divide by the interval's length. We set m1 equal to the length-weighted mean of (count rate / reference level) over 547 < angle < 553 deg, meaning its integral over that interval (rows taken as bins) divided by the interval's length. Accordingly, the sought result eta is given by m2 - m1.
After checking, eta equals -0.01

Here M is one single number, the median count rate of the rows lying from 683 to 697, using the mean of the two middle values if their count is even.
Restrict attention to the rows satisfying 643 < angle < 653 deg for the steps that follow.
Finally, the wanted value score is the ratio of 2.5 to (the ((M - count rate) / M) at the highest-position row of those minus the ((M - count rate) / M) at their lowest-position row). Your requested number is 49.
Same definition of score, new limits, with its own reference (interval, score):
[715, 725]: 245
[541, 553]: 245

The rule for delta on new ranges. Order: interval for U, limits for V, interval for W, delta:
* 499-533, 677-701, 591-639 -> -0.1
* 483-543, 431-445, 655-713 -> 0.3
